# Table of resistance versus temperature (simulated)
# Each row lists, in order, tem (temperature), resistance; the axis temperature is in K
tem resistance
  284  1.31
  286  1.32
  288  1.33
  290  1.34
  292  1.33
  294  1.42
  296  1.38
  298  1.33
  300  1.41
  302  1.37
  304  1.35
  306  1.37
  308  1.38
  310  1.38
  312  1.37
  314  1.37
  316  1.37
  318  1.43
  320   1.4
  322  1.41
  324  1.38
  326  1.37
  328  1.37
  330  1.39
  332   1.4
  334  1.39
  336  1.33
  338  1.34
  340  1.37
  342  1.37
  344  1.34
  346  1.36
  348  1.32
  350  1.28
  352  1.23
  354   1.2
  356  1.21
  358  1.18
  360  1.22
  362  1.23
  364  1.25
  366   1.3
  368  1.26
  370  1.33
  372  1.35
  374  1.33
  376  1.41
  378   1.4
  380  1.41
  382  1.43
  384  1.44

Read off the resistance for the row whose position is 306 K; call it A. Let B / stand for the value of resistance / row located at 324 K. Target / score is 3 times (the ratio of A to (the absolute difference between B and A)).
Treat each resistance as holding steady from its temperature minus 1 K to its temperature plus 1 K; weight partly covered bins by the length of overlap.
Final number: 411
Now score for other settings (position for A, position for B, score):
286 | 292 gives 396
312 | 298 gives 103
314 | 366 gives 59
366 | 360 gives 49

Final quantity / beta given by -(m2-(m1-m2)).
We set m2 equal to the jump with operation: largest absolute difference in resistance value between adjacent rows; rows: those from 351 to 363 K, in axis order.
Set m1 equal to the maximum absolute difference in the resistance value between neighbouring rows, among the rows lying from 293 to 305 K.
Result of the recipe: 0.00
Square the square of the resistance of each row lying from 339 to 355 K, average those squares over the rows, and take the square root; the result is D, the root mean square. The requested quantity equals 1.72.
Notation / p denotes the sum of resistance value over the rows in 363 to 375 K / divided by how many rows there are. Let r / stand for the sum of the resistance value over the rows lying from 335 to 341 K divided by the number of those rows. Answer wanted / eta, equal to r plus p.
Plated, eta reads 2.65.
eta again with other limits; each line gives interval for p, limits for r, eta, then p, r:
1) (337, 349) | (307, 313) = 2.73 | 1.35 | 1.38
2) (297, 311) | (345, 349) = 2.71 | 1.37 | 1.34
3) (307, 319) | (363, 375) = 2.69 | 1.38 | 1.30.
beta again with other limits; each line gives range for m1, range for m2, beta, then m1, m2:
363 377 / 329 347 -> -0.04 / 0.080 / 0.060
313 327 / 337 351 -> -0.02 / 0.060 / 0.040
